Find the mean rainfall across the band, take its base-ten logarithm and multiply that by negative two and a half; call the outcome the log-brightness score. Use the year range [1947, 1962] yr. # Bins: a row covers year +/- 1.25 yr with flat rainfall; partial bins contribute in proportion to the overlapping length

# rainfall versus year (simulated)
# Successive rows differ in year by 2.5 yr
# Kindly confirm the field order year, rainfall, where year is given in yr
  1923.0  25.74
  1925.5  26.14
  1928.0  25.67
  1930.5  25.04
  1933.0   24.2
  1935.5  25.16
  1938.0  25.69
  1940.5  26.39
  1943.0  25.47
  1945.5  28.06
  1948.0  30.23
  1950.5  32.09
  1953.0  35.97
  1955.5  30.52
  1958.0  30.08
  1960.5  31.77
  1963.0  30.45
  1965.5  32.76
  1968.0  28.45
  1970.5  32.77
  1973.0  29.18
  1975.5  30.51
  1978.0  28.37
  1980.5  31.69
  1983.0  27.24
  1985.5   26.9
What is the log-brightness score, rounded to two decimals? -3.76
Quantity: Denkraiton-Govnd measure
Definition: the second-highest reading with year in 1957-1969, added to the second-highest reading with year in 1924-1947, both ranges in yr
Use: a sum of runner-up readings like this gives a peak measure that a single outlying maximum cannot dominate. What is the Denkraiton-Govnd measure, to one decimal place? 58.2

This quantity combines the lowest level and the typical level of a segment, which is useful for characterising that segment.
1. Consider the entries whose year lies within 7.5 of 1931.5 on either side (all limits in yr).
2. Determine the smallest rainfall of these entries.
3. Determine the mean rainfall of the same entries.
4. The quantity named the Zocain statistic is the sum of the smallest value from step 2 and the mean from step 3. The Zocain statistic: 50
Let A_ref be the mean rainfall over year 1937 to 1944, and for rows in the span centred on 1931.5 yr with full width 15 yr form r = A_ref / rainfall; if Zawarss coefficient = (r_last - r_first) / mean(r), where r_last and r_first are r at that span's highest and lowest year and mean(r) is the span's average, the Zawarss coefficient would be 0.02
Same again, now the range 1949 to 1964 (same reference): 0.05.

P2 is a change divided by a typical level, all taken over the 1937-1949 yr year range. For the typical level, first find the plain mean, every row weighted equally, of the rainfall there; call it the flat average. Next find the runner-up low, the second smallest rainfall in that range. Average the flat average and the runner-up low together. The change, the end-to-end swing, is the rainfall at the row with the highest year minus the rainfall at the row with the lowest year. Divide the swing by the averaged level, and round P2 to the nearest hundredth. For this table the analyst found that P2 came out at 0.17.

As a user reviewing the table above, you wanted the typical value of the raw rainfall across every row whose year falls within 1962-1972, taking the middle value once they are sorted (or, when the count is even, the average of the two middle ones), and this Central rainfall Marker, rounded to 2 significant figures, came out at 32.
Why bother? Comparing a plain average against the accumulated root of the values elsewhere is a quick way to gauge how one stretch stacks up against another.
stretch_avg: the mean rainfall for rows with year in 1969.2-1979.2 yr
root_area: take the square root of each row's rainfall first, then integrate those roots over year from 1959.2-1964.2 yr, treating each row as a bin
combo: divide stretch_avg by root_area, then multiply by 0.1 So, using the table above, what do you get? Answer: 0.108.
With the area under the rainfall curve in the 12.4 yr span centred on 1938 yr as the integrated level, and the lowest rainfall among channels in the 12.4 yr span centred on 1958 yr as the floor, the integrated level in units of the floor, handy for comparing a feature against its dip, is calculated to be 10.5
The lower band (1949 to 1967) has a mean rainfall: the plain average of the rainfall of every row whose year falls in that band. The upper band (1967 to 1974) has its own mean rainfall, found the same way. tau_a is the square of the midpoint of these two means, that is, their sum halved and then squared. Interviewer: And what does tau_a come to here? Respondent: 964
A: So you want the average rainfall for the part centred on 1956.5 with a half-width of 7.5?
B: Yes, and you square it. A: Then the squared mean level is 1012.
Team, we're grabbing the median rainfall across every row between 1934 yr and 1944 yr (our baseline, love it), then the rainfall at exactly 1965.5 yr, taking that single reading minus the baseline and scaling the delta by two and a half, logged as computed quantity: 18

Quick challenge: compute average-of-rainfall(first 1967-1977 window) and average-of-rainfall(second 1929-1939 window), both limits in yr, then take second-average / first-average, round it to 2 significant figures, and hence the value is 0.83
